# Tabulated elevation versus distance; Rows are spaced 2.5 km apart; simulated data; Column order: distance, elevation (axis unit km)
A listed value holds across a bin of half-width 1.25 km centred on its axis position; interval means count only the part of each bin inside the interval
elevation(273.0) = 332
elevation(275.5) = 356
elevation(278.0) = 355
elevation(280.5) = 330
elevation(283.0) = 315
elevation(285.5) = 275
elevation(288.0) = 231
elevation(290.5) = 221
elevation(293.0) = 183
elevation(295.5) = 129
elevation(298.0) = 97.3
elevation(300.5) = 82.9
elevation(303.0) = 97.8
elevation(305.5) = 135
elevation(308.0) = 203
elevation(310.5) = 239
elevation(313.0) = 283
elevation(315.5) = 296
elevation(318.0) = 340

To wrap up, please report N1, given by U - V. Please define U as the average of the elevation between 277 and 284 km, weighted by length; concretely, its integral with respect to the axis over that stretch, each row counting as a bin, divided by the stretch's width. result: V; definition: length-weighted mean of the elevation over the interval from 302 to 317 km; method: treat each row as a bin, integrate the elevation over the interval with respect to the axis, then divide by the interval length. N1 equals 120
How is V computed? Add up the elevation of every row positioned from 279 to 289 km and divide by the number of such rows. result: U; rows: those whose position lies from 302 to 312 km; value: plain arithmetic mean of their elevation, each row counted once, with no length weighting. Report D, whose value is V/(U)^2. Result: 0.0101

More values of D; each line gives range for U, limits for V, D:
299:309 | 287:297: 0.0114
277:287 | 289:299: 0.0016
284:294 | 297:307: 0.0020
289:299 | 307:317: 0.0103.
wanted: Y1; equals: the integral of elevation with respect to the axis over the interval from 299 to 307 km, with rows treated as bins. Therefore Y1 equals 864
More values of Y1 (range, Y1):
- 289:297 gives 1415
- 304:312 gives 1538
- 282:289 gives 1916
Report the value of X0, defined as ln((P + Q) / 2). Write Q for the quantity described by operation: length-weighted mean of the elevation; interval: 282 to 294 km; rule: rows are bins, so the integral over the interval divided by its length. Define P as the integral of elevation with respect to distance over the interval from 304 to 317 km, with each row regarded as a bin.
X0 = 7.39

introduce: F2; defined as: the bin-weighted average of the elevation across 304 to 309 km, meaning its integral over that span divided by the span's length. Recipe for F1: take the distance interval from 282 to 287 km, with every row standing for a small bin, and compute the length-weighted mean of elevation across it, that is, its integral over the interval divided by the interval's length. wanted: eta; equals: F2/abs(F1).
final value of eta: 0.56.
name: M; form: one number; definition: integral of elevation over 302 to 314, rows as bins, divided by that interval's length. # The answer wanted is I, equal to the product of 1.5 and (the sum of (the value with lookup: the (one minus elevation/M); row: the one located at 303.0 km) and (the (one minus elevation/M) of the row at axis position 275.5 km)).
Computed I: -0.6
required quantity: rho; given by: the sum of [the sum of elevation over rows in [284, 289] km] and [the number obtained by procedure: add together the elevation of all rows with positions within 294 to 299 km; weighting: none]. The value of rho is 732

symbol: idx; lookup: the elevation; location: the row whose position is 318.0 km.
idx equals 340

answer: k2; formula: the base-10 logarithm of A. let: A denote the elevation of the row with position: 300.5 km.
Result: 1.92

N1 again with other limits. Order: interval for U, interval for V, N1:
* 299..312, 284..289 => -104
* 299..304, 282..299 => -117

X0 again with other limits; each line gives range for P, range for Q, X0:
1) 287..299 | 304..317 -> 7.05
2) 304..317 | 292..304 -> 7.35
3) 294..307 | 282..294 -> 6.74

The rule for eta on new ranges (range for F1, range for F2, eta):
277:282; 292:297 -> 0.45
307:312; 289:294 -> 0.91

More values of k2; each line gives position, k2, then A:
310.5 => 2.38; 239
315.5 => 2.47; 296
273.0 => 2.52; 332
